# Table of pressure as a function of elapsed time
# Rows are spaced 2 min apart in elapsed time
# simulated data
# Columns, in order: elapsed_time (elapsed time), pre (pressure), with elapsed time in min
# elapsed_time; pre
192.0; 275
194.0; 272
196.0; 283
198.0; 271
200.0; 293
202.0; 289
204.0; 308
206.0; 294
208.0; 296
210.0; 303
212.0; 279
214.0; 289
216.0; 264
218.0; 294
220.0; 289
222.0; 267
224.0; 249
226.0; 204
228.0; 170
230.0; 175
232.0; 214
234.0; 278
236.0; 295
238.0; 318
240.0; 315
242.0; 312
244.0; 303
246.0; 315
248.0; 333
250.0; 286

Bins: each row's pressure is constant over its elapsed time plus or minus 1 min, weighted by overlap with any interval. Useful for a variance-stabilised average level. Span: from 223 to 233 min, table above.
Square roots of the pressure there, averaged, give 14.2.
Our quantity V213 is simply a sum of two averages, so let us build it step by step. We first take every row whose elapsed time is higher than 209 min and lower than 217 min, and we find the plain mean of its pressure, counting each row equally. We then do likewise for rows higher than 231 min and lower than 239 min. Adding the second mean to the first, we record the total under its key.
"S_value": 560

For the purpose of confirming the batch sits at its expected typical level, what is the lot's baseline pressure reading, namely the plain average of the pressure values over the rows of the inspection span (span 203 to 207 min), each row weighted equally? 301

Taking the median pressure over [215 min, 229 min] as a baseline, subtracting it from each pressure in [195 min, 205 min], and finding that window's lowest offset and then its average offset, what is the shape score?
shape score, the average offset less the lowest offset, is 18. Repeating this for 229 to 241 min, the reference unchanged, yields 91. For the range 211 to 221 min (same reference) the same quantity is 19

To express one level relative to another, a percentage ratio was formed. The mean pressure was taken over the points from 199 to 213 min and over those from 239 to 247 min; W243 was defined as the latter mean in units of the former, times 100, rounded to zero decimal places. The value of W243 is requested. 106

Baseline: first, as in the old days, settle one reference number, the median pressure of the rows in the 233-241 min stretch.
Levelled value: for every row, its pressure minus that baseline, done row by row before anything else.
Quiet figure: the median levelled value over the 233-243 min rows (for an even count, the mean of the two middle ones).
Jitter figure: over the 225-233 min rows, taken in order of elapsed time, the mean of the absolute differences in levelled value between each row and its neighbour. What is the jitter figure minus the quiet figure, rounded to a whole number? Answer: 19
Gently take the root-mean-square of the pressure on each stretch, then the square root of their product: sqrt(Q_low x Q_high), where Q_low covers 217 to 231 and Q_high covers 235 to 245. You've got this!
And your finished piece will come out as 272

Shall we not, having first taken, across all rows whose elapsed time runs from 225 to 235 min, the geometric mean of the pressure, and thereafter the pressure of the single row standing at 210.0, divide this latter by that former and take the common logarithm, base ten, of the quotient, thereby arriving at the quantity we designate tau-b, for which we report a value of 0.17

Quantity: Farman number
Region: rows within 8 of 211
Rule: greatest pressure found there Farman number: 308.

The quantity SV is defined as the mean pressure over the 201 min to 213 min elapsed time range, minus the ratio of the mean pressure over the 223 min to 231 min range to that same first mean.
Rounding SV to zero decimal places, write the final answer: 294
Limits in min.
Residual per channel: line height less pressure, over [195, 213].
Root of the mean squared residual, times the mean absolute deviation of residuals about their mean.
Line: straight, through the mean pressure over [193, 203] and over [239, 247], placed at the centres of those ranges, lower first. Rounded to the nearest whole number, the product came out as 90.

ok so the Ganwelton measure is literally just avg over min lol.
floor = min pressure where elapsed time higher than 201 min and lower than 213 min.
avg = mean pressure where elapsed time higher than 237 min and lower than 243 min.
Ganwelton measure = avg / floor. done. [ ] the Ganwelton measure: 1.1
